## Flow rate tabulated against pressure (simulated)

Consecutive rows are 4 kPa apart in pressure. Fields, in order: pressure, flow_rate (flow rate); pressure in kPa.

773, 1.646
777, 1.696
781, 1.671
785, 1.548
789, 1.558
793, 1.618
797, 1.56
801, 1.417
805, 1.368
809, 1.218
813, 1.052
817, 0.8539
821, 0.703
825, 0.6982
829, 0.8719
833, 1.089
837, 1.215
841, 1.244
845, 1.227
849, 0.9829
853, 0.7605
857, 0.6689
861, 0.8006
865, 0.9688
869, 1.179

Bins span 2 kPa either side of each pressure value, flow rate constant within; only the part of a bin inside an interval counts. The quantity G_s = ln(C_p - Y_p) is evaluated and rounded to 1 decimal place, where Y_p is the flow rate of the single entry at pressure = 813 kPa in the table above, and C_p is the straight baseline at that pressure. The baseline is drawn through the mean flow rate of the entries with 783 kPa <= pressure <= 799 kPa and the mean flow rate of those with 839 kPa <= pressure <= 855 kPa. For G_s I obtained -1.2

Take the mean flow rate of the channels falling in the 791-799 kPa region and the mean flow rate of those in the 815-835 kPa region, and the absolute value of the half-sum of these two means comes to 1.22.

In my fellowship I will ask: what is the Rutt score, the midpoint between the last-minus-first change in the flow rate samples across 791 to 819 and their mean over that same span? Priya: 0.27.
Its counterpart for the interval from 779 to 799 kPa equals 0.74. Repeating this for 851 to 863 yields 0.39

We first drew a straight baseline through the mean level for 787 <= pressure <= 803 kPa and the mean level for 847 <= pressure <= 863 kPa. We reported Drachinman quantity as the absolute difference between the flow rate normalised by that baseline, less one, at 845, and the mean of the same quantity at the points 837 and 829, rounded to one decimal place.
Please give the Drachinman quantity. 0.3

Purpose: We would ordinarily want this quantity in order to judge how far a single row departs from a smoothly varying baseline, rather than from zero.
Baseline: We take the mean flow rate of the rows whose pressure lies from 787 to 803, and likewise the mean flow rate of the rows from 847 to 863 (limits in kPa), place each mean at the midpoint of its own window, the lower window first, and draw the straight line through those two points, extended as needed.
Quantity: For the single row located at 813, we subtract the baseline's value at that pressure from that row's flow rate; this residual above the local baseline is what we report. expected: -0.27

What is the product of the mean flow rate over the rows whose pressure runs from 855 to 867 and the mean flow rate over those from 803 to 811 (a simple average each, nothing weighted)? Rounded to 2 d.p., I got 1.05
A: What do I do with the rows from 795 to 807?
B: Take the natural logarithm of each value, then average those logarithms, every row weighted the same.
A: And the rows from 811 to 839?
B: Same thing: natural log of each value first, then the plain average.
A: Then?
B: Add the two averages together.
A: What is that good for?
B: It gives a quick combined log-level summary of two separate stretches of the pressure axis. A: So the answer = 0.3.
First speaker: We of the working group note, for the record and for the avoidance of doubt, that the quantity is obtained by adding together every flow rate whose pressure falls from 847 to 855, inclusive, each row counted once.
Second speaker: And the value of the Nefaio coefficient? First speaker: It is 1.74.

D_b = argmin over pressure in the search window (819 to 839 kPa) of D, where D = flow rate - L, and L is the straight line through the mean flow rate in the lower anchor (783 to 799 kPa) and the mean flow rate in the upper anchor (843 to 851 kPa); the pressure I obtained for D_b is 821 kPa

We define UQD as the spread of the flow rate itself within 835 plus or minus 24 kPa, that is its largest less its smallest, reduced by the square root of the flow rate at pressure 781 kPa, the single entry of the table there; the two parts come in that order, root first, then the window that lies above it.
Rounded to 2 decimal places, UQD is -0.72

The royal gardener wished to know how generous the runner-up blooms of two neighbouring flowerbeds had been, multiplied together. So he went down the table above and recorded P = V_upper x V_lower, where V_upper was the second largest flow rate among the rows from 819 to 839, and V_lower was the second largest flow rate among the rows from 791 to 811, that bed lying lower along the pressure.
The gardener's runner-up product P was 1.70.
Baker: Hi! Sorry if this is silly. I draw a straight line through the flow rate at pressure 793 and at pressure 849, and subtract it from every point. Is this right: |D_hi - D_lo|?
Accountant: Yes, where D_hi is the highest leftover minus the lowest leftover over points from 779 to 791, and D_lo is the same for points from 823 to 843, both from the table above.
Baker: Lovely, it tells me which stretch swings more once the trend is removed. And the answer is 0.6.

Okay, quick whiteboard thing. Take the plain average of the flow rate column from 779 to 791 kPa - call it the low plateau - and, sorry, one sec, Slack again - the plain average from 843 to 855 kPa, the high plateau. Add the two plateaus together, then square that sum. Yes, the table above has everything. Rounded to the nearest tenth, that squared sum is 6.7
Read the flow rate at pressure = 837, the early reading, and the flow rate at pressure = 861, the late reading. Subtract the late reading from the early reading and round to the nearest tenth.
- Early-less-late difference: 0.4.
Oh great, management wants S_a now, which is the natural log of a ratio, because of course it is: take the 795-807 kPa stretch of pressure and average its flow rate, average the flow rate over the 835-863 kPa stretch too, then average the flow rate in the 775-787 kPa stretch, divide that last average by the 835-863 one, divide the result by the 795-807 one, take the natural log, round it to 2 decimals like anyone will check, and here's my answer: 0.14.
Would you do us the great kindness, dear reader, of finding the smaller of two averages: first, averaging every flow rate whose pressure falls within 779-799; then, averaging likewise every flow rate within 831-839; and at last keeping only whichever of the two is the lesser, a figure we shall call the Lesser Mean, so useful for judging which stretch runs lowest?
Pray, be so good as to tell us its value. 1.15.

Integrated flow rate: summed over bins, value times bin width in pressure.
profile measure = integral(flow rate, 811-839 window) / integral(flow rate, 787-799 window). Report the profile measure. 1.4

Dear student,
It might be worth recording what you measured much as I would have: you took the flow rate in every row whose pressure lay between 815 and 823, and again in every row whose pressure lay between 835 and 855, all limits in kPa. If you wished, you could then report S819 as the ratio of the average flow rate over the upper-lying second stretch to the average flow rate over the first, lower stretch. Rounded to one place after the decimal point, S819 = 1.4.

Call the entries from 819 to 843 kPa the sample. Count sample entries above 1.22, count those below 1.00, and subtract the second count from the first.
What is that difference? -2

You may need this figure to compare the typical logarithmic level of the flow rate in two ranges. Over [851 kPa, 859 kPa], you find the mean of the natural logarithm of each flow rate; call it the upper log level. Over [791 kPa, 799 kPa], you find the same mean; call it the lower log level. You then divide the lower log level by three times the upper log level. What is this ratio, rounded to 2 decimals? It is -0.46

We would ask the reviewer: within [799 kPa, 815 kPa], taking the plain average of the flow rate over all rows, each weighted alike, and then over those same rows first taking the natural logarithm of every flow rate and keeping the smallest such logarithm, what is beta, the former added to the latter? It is 1.3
